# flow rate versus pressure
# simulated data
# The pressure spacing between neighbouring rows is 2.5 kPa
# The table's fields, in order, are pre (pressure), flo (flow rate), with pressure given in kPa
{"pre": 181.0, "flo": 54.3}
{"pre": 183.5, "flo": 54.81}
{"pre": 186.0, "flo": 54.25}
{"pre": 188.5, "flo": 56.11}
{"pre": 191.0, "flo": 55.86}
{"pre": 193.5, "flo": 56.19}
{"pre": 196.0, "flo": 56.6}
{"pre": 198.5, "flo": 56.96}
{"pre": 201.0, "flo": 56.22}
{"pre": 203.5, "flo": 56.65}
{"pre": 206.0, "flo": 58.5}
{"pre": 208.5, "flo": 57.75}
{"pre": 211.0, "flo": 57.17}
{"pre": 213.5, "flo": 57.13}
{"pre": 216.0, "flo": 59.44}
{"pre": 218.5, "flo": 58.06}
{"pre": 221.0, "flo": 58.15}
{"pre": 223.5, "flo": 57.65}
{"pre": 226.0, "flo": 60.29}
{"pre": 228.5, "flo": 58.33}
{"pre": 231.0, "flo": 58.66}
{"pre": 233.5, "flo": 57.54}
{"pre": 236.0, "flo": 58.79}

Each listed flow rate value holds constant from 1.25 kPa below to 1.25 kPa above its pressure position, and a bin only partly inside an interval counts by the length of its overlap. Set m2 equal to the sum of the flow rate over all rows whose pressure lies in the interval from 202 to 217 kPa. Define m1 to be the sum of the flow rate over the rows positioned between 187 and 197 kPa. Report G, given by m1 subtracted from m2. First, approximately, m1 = 225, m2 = 347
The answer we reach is 122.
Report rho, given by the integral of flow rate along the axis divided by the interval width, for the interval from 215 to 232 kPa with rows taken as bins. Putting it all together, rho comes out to 58.6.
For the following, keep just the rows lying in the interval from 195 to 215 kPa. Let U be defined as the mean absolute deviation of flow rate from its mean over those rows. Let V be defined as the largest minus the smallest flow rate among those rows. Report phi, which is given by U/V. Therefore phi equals 0.23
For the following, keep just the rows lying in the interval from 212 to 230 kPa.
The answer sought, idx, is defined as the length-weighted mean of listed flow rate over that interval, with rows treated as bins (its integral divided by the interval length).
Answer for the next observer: 58.4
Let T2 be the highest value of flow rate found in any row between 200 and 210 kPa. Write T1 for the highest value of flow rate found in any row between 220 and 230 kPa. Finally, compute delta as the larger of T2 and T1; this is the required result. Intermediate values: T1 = 60.29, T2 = 58.5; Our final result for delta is 60.3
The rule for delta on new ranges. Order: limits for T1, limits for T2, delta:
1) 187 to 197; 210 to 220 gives 59.4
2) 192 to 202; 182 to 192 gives 57.0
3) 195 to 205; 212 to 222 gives 59.4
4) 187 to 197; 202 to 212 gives 58.5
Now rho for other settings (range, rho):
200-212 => 57.3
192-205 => 56.5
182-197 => 55.6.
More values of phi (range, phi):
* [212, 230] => 0.26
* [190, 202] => 0.30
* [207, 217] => 0.34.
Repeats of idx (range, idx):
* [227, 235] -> 58.3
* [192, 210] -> 57.0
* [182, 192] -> 55.2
